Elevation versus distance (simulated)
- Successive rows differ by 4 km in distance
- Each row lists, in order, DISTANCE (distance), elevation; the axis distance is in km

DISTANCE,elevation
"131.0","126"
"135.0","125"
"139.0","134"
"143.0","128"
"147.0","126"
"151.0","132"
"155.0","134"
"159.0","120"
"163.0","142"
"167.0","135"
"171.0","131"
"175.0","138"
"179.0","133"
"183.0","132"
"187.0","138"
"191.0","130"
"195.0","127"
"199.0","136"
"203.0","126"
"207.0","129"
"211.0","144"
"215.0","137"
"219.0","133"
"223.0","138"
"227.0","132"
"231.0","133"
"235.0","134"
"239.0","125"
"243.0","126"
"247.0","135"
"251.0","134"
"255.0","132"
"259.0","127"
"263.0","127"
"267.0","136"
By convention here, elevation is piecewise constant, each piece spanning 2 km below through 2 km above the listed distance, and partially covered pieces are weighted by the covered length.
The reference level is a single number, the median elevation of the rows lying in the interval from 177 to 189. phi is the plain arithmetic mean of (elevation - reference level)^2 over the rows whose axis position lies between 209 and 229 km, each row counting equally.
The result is 33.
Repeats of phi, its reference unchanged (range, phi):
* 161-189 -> 20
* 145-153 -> 25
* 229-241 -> 22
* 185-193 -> 17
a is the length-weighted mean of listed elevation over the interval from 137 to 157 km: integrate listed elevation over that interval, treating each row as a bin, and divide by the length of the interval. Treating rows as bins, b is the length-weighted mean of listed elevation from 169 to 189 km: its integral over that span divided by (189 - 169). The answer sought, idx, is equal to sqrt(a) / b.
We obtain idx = 0.0851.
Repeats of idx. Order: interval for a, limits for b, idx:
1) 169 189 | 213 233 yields 0.0861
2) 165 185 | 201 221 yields 0.0865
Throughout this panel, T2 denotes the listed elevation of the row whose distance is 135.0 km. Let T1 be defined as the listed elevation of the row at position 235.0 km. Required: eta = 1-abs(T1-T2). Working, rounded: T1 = 134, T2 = 125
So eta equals -8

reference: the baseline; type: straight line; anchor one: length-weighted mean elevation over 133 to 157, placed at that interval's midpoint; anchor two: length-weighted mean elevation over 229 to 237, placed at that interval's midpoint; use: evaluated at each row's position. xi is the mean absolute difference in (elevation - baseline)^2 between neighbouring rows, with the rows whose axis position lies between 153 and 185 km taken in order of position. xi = 49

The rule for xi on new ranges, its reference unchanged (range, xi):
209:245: 34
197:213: 57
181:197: 33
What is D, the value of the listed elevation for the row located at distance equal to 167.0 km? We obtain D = 135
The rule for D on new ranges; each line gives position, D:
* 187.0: 138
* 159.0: 120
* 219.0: 133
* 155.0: 134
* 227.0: 132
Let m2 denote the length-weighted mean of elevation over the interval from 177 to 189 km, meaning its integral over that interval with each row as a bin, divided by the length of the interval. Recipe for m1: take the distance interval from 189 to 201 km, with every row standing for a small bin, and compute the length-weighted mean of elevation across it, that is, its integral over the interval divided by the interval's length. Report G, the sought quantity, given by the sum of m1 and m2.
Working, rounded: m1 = 131.0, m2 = 134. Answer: 265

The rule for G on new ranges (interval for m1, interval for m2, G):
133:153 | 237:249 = 258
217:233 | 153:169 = 267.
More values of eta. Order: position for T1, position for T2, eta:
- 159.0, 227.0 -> -11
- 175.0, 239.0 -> -12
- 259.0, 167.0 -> -7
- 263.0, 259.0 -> 1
